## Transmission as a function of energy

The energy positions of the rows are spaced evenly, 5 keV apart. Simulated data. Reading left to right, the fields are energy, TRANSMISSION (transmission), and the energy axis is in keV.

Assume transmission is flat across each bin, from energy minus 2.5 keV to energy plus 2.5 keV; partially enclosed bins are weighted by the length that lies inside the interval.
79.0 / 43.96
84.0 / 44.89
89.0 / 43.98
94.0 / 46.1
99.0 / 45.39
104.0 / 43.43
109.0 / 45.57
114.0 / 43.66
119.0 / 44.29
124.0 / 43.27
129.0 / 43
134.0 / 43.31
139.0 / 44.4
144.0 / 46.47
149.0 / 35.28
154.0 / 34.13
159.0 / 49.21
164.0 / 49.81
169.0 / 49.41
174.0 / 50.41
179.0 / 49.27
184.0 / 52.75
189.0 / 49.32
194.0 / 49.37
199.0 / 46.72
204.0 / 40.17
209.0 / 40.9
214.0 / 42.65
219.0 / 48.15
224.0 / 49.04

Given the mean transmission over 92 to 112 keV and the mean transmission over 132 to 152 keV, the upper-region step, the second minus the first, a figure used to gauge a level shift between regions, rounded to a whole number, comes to -3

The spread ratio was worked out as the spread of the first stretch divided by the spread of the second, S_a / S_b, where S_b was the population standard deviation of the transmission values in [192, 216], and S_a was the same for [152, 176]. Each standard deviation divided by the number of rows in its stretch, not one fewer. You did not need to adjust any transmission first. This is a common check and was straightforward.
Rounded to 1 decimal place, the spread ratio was 1.8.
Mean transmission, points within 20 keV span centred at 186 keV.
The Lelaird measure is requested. 50.2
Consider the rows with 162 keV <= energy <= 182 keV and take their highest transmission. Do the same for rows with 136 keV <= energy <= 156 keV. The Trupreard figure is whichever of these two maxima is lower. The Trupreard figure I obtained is 46.5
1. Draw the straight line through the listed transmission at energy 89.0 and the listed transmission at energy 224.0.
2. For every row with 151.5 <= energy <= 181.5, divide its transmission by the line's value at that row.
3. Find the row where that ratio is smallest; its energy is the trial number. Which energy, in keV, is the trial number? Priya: 154.0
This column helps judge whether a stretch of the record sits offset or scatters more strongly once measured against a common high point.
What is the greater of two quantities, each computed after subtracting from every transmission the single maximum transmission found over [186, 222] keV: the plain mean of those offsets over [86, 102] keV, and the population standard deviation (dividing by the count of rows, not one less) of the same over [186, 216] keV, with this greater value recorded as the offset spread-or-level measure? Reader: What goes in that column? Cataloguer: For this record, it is 3.8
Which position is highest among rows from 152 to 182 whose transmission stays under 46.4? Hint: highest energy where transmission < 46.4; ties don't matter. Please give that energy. 154.0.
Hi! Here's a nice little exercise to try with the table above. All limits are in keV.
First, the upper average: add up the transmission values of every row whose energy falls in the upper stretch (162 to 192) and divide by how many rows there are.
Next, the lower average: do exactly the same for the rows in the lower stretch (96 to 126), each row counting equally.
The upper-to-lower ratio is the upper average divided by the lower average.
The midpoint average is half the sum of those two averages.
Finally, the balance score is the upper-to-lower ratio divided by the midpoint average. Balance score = 0.0240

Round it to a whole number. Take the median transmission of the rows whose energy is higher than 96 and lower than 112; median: 45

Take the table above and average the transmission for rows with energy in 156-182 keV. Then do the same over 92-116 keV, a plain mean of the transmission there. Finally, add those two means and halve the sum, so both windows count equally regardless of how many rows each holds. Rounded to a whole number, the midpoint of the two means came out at 47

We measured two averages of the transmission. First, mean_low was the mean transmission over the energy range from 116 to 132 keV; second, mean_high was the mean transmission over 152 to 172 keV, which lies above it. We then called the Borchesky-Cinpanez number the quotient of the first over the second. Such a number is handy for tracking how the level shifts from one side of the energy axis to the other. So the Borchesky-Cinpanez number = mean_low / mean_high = 0.95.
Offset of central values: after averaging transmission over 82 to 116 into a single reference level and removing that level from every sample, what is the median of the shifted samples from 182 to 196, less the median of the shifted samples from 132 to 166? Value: 5.0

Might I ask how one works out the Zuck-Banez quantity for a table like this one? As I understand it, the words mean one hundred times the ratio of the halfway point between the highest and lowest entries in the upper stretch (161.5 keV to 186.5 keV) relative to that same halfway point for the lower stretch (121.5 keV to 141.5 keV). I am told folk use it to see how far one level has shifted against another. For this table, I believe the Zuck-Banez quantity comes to 117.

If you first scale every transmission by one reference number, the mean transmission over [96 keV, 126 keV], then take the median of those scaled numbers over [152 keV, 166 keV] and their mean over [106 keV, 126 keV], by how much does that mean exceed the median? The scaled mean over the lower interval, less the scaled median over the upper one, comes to -0.113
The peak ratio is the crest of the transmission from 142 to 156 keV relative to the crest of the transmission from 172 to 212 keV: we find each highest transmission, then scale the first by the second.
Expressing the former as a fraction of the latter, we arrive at 0.88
